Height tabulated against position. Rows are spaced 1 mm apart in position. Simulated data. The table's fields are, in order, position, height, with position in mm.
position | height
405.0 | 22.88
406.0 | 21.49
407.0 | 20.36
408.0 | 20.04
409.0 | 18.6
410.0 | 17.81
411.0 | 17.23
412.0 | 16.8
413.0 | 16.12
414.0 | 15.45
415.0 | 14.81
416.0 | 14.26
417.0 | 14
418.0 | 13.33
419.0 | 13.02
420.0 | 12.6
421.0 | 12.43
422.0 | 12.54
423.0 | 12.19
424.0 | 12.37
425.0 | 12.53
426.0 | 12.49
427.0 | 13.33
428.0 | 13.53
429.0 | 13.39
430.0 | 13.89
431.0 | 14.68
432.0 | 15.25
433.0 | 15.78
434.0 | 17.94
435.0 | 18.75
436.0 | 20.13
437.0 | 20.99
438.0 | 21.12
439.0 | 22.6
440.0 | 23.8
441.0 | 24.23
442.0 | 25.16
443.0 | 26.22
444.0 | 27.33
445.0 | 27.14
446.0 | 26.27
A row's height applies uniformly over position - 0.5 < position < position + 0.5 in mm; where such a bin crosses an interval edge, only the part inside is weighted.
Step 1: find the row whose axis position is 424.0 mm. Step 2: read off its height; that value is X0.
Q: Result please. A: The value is 12.37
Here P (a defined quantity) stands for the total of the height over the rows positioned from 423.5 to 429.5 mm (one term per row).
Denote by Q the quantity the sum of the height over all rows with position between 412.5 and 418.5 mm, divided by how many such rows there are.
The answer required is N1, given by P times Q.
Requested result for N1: 1138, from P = 78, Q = 14.7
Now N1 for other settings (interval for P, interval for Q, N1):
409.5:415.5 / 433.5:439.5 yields 1989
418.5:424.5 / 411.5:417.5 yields 1145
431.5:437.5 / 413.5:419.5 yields 1540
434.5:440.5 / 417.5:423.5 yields 1616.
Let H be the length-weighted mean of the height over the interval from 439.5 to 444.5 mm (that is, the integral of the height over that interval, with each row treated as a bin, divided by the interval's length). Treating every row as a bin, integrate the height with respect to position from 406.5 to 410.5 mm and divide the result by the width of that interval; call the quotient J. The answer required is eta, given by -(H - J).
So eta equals -6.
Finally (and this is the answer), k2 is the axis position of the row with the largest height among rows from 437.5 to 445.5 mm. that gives 444.0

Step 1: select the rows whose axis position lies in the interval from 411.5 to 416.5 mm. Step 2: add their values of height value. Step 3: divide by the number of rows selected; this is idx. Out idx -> 15.5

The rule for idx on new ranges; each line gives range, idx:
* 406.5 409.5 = 19.7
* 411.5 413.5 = 16.5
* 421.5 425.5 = 12.4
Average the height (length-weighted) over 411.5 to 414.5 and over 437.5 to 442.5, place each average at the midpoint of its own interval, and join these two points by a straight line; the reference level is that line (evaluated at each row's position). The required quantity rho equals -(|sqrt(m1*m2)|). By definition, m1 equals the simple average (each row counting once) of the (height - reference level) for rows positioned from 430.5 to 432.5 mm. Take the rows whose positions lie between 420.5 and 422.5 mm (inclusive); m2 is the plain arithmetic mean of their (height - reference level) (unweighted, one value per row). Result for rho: -6.0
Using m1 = -6.1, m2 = -6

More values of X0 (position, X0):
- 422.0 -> 12.54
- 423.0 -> 12.19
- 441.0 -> 24.23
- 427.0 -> 13.33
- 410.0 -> 17.81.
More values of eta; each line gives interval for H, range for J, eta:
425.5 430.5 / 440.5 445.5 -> 13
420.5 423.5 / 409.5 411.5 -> 5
